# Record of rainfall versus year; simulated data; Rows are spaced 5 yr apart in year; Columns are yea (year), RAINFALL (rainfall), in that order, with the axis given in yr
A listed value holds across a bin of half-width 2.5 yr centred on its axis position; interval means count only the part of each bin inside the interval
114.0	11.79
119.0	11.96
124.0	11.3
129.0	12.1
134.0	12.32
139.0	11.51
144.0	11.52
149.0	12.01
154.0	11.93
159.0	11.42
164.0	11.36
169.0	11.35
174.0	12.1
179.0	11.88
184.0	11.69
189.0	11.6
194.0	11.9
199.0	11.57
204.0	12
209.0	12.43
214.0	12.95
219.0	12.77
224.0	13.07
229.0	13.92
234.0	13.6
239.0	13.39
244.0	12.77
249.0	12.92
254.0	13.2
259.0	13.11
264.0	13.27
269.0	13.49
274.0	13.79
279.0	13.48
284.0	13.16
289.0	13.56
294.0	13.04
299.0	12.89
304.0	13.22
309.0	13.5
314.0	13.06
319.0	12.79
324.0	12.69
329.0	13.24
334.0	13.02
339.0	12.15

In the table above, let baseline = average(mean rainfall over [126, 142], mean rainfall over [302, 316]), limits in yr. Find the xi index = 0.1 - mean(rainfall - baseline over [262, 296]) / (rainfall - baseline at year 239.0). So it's -0.9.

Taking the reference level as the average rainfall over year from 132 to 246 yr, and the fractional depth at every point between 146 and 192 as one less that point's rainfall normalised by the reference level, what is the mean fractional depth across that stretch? 0.042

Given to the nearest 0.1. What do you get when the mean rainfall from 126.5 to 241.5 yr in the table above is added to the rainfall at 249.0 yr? 25.1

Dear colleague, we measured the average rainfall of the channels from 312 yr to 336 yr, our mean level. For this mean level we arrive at 13.0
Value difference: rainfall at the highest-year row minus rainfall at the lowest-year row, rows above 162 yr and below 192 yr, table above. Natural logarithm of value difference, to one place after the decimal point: -1.4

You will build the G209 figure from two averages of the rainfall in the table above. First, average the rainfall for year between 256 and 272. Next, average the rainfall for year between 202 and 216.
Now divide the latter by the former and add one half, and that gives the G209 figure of 1.44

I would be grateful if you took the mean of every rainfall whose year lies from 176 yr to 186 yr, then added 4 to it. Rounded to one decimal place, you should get 15.8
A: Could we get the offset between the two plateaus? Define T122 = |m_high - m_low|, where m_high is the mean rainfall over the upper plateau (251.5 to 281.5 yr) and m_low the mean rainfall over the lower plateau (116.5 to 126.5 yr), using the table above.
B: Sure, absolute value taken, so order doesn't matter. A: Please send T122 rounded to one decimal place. 1.8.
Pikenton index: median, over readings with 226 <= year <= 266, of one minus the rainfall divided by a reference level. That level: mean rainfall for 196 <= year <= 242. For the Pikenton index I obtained -0.030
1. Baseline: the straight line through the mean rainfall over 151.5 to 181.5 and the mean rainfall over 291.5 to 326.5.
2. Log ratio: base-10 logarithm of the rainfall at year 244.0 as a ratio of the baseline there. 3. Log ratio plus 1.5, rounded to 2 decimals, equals 1.51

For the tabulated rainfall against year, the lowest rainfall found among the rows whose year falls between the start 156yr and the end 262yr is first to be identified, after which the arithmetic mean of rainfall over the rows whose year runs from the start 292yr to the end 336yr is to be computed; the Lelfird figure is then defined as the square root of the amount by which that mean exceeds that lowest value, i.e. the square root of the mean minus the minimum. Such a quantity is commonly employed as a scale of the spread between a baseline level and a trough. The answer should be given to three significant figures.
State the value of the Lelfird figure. 1.30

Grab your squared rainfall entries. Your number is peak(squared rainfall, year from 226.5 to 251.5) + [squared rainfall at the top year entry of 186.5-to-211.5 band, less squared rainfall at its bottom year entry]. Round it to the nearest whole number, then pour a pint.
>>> 214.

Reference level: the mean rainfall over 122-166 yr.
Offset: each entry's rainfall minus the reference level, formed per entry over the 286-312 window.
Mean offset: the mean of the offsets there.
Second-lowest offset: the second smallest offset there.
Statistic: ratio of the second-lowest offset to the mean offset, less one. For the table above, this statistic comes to 0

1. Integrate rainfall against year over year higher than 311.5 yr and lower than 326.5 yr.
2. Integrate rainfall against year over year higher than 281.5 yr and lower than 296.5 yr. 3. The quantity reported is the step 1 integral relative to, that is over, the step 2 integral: 0.97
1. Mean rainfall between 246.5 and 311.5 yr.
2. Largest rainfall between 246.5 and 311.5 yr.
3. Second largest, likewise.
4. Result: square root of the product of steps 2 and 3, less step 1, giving 0.40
